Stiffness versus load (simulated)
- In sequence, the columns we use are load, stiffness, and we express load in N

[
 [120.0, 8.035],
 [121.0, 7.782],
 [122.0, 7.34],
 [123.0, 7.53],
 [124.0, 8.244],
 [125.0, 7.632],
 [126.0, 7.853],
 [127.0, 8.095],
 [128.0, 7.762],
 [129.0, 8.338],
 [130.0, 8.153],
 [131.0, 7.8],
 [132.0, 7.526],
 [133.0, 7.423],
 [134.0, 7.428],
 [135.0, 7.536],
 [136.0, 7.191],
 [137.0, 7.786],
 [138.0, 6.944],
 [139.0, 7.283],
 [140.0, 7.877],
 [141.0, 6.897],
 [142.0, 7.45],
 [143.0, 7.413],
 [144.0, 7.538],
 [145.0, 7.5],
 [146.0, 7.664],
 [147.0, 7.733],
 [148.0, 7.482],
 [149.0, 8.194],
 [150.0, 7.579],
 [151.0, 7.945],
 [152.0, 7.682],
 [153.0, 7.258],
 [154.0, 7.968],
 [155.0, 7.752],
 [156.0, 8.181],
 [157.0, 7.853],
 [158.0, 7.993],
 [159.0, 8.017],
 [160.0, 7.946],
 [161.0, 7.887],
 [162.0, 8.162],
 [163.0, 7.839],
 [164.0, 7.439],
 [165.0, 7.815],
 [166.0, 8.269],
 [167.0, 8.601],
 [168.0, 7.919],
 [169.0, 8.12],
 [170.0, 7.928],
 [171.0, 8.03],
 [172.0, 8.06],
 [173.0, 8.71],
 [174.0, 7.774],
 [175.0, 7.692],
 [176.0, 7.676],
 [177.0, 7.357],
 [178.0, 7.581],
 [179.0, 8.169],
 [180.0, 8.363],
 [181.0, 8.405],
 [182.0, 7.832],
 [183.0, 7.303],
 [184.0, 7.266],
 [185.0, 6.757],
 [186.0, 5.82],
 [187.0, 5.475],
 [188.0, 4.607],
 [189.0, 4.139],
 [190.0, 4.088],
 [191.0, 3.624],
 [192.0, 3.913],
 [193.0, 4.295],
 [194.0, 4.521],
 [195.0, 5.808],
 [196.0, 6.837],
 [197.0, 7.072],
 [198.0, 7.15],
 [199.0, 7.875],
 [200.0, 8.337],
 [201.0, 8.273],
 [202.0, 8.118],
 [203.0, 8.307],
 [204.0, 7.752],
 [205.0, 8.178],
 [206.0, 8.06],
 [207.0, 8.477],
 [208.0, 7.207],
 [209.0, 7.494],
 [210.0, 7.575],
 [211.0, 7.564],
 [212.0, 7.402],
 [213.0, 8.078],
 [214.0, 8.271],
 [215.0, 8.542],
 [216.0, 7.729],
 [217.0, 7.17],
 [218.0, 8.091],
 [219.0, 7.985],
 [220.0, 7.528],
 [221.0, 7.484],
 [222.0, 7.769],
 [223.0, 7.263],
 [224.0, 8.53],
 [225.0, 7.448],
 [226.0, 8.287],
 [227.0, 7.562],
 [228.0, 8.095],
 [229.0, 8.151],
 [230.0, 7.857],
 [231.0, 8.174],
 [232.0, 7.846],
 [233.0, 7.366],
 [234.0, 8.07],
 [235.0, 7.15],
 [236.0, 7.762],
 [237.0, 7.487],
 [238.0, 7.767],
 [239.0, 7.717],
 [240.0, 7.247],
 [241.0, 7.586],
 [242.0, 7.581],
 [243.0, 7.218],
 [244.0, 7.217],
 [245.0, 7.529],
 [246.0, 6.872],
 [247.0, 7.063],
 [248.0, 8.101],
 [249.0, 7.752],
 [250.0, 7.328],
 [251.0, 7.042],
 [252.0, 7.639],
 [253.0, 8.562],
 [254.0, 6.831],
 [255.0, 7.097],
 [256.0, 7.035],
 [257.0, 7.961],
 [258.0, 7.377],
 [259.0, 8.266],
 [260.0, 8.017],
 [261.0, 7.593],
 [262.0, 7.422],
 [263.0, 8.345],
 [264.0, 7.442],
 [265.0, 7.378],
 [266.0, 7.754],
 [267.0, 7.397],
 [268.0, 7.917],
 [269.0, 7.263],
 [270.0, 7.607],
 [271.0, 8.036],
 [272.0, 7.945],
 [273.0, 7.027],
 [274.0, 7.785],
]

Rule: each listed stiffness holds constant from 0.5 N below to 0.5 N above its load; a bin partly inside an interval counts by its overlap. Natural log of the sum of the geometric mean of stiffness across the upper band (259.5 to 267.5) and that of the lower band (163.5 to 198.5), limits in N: 2.66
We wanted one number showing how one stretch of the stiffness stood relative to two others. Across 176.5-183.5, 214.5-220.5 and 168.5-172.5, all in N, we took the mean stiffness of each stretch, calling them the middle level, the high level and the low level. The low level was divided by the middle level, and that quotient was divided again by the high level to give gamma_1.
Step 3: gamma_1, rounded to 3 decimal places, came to 0.130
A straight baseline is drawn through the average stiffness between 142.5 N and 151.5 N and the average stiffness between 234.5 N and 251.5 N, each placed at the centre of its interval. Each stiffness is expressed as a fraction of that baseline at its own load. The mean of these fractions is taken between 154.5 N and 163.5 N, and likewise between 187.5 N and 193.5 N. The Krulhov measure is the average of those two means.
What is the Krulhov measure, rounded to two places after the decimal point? 0.79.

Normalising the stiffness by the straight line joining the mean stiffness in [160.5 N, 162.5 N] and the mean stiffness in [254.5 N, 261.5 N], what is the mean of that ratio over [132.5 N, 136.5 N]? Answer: 0.91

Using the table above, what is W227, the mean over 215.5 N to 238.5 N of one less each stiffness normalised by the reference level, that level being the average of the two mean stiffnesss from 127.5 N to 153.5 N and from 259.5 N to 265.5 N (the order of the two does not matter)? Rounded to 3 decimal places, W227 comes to -0.015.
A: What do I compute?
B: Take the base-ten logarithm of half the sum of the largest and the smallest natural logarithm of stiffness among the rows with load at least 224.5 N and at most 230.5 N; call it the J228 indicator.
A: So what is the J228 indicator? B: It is 0.314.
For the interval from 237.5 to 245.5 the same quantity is 0.304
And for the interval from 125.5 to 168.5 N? 0.310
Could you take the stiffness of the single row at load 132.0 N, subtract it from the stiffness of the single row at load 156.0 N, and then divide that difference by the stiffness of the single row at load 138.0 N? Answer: 0.09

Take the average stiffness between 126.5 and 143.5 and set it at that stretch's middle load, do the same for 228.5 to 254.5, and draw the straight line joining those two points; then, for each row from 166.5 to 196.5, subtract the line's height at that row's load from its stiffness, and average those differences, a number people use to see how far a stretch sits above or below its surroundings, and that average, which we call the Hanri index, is -0.82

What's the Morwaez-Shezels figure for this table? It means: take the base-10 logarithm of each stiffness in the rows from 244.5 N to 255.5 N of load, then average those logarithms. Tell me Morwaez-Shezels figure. 0.87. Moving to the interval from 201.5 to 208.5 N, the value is 0.90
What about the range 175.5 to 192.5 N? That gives 0.79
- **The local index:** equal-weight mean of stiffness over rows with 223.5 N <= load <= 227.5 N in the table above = 8.0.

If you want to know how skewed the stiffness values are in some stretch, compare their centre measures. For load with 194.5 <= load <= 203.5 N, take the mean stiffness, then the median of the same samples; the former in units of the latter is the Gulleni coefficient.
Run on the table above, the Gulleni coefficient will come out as 0.96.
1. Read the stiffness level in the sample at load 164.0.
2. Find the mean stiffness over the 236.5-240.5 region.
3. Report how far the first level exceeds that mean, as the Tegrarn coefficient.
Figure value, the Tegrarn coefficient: -0.1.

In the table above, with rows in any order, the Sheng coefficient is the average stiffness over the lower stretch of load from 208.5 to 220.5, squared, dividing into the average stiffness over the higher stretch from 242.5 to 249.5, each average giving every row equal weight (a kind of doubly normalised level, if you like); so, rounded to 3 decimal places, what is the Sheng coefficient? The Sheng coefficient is 0.122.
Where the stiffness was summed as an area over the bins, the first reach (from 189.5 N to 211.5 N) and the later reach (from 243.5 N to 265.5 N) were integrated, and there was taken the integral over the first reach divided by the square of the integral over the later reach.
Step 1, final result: 0.0055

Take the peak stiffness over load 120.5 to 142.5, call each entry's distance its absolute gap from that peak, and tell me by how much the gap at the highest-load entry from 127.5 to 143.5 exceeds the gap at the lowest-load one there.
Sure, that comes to 0.3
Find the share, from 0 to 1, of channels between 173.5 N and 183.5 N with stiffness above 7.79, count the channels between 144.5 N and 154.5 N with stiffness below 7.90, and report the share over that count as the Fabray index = 0.057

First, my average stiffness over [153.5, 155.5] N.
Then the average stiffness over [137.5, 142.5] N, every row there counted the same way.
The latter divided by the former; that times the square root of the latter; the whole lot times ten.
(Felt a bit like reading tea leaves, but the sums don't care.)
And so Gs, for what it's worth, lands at 25.0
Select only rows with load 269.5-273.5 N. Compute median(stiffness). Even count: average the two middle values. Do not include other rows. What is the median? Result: 7.78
